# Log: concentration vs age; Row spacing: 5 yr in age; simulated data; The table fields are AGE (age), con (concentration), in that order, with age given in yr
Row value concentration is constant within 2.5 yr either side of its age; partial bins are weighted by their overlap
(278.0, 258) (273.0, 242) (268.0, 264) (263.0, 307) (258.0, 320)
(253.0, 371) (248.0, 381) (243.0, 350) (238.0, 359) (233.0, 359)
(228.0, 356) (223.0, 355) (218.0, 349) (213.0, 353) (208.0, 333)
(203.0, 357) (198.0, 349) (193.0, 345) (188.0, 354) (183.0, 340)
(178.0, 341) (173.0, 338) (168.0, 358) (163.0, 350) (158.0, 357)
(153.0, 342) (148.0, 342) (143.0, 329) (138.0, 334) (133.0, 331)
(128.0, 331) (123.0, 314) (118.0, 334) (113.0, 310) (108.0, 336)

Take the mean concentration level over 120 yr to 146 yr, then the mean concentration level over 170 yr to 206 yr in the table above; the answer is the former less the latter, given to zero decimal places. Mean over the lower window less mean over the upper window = -18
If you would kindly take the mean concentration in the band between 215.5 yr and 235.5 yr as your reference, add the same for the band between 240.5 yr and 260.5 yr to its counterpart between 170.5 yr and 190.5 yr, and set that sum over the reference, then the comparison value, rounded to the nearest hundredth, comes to 1.97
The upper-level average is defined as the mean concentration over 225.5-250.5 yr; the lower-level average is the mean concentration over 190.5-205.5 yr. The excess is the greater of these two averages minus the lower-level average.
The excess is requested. 11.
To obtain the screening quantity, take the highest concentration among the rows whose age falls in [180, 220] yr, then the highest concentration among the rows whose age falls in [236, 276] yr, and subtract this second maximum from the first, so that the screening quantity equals -24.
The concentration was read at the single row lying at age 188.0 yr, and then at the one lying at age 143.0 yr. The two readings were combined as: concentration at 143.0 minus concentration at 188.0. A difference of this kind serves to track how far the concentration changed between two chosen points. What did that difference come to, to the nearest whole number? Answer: -25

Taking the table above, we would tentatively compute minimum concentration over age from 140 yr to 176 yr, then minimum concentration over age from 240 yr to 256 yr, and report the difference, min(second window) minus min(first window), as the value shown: 21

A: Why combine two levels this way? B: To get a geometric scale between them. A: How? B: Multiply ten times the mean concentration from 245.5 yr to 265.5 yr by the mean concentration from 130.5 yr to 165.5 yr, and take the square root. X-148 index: 1084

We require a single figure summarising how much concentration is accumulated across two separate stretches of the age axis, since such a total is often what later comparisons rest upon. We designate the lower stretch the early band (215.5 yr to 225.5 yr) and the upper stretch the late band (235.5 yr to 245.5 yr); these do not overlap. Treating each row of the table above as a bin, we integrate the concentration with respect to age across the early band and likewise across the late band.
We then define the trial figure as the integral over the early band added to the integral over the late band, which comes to 7065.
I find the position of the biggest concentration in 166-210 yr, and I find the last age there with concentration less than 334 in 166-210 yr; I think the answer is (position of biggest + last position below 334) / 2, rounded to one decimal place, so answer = 188.0 yr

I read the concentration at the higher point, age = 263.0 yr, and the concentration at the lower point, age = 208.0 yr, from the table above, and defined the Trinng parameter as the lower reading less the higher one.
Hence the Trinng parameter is 26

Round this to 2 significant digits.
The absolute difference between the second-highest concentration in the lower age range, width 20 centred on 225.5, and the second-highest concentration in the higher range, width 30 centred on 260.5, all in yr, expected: 15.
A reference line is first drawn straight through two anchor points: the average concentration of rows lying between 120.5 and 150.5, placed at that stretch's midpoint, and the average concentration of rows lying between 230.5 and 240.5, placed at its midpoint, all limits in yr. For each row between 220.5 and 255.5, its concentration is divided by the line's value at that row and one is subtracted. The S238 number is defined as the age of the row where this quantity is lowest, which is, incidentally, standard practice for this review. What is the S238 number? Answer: 243.0 yr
